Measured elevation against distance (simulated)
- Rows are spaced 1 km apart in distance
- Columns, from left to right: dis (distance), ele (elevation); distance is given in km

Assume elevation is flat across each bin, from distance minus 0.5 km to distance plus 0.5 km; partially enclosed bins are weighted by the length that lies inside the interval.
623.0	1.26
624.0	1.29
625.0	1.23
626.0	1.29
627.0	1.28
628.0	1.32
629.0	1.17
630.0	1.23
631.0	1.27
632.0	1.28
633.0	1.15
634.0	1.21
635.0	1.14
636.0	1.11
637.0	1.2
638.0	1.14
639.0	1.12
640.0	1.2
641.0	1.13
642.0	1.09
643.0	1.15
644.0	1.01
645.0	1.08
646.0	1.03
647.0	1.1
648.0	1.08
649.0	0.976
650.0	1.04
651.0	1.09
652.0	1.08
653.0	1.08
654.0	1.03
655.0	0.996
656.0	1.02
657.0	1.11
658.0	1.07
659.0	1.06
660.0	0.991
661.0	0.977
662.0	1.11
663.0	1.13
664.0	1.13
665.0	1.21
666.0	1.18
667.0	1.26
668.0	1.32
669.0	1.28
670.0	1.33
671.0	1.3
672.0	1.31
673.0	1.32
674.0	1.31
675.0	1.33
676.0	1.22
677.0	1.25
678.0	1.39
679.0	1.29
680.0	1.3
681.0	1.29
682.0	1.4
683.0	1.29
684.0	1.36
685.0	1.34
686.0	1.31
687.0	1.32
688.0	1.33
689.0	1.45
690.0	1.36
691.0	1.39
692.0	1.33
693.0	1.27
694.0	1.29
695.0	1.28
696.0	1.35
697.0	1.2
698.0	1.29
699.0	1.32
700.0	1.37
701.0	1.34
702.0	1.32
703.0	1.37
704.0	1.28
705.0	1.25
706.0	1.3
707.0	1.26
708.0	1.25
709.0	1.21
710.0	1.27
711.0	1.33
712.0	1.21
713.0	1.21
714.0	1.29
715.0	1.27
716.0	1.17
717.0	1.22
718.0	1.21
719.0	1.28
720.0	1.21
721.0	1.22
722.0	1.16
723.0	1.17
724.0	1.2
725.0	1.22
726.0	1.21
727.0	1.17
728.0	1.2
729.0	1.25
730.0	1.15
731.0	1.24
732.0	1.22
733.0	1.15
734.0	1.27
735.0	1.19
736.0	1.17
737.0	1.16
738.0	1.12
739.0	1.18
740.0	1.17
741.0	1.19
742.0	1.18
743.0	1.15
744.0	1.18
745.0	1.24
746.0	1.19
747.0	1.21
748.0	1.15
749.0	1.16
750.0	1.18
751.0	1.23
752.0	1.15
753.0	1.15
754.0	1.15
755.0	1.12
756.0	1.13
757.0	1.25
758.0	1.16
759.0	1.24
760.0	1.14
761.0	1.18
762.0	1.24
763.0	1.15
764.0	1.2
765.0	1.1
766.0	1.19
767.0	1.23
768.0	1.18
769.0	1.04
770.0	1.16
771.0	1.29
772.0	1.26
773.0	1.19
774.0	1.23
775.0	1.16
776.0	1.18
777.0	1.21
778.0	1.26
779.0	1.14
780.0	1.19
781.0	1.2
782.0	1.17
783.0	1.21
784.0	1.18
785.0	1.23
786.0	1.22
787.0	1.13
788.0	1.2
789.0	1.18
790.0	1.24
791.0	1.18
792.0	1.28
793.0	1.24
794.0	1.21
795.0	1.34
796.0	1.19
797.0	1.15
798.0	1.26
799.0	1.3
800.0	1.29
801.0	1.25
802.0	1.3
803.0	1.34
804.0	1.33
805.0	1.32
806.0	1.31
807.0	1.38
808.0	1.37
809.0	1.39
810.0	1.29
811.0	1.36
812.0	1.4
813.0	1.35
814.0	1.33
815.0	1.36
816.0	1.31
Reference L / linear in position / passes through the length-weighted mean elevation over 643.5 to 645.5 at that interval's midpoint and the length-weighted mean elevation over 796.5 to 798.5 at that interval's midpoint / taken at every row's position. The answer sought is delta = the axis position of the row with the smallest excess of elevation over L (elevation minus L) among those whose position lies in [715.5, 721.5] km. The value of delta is 716.0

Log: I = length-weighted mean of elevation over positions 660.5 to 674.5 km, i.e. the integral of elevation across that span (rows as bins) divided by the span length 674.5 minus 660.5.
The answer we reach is 1.23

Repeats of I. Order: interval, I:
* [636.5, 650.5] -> 1.10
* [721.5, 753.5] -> 1.19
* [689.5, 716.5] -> 1.29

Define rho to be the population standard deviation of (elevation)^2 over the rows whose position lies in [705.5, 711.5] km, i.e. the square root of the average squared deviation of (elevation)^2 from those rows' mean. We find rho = 0.096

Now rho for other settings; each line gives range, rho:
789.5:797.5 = 0.141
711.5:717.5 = 0.099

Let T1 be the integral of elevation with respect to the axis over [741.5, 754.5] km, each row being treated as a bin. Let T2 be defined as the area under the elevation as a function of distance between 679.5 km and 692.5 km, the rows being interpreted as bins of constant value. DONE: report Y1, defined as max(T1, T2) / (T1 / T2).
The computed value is 20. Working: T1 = 15.3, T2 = 17.5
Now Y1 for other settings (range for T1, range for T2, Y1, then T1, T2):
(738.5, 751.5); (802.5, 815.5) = 20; 15.4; 17.5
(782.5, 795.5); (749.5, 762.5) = 15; 15.8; 15.3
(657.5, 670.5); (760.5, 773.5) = 16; 15.0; 15.4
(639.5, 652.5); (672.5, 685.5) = 21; 14.1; 17.1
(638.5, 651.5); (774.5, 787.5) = 17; 14.1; 15.5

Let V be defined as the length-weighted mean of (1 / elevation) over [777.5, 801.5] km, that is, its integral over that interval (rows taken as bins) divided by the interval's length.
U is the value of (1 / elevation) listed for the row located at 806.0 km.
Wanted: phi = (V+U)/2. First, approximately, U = 0.76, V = 0.82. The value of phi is 0.793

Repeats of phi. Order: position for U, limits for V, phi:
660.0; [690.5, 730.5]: 0.903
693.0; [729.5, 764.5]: 0.817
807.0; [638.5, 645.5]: 0.813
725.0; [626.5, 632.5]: 0.808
